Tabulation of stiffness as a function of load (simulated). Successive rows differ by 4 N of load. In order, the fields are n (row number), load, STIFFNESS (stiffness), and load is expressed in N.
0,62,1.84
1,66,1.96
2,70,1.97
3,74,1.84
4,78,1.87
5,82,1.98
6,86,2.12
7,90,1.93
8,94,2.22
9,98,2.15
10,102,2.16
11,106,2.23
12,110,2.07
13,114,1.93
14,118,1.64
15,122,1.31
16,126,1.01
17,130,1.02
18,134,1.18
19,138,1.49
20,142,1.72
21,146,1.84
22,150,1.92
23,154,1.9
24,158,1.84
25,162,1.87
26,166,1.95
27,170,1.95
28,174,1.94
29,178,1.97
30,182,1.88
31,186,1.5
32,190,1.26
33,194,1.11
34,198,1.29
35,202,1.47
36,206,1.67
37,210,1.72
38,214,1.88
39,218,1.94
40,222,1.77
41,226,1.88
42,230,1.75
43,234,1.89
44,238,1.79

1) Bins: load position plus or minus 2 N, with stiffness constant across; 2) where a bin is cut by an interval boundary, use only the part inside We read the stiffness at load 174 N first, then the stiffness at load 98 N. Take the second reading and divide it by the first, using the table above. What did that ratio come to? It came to 1.11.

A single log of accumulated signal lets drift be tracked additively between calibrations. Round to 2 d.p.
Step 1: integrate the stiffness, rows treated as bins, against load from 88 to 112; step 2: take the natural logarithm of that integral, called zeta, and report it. 3.93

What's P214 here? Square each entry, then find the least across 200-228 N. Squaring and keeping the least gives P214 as 2.2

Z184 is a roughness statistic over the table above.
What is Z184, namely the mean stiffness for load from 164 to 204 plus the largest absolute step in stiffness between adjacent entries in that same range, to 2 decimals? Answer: 2.01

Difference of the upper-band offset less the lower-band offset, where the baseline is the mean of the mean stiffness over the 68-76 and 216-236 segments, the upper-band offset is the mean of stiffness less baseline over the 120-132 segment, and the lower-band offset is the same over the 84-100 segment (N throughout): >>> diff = -1.0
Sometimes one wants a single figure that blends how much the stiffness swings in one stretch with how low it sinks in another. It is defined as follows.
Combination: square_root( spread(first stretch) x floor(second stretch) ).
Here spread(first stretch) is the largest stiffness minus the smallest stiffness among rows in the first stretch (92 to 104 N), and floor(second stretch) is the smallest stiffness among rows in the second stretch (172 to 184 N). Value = 0.36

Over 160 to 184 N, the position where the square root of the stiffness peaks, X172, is 178 N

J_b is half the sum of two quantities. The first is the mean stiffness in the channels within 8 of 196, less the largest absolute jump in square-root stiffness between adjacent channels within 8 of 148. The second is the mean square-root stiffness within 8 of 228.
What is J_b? 1.29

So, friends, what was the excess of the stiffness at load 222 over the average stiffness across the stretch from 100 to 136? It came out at 0.15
